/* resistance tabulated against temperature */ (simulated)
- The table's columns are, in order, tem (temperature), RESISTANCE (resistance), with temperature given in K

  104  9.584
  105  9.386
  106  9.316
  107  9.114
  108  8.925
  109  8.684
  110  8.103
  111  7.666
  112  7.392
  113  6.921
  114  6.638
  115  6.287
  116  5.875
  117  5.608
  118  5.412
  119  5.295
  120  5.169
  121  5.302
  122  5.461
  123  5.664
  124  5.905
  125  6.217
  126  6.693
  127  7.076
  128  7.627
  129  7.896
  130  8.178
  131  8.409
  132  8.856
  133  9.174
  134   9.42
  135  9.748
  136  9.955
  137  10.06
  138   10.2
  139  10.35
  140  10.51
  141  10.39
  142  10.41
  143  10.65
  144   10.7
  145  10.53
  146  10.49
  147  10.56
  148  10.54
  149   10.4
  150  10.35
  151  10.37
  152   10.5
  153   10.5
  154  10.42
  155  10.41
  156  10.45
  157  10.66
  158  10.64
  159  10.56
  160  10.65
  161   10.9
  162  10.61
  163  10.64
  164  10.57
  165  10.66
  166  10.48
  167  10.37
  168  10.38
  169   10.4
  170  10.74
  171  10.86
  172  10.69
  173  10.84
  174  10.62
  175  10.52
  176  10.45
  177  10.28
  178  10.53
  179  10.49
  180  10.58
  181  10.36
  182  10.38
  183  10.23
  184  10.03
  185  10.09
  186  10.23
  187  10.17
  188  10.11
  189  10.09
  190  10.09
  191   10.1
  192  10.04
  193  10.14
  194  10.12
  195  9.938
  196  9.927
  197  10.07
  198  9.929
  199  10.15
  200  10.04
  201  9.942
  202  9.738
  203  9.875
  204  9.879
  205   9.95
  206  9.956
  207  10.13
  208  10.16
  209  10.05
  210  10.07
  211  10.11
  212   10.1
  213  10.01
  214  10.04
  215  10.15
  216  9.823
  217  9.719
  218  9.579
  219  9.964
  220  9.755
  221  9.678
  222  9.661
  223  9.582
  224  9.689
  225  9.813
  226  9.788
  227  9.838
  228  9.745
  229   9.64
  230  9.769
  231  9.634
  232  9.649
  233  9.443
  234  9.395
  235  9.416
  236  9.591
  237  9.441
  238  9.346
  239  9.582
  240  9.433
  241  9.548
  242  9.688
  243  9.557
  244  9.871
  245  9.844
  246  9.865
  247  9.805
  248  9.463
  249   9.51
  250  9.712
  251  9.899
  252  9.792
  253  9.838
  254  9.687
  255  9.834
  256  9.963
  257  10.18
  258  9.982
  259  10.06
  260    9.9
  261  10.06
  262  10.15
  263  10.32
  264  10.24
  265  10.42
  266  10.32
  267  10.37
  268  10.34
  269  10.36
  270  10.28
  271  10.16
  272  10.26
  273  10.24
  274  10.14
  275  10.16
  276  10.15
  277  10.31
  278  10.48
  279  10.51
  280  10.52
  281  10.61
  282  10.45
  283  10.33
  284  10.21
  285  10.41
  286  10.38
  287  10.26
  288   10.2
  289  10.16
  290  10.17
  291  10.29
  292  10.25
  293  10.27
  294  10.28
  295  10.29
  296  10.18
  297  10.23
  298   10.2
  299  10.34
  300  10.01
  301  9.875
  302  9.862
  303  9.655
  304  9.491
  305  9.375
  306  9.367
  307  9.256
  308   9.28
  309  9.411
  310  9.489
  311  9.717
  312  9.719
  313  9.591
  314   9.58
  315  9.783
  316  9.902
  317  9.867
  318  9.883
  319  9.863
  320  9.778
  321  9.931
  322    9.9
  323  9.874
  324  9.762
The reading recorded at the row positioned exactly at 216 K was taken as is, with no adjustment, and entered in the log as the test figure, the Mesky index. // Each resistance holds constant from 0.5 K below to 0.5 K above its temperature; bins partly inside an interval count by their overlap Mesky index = 9.823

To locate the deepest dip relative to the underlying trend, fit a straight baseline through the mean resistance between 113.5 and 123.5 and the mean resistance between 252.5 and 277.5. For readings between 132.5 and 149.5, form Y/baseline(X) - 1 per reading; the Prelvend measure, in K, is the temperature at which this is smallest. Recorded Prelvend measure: 133 K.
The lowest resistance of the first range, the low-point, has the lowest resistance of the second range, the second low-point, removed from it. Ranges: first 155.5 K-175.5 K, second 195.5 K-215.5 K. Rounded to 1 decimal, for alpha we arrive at 0.6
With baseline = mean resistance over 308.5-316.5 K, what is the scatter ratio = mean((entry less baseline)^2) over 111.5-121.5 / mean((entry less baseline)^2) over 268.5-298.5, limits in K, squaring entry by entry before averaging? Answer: 33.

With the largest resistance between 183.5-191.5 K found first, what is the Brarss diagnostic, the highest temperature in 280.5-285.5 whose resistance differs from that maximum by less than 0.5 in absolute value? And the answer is 285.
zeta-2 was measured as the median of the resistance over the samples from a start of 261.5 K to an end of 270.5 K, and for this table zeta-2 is 10.3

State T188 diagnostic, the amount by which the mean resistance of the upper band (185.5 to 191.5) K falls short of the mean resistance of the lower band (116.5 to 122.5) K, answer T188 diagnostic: -4.8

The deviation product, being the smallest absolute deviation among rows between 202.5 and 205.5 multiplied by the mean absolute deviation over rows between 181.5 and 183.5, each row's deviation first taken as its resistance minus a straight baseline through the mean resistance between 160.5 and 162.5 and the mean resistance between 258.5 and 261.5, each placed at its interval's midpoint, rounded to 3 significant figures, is 0.138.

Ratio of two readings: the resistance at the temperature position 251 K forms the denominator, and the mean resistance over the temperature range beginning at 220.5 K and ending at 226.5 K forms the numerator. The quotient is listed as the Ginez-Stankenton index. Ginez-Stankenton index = 0.98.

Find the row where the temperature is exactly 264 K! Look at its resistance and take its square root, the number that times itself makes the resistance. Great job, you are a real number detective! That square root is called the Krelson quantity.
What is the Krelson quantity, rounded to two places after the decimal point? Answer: 3.20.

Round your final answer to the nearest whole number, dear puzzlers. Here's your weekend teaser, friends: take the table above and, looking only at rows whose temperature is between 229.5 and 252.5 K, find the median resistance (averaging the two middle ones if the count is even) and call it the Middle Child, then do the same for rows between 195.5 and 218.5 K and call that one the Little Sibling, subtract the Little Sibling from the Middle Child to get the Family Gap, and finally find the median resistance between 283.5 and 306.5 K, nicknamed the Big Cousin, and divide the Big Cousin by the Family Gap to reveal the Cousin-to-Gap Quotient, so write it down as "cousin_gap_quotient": -24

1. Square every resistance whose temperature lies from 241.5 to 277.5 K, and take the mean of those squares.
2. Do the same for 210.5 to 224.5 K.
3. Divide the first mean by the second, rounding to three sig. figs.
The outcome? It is 1.04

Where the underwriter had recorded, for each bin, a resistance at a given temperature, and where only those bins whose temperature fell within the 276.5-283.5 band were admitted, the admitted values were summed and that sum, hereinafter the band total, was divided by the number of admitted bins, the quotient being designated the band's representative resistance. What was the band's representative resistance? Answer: 10.5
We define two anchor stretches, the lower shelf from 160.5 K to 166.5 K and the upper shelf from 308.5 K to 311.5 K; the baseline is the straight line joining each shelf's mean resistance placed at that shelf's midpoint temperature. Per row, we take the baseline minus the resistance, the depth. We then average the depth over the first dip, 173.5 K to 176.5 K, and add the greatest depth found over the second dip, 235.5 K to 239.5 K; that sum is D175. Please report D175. 0.8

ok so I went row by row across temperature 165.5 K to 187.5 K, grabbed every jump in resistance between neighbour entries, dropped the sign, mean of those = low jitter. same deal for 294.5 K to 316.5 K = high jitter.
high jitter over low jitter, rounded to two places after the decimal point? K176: 0.86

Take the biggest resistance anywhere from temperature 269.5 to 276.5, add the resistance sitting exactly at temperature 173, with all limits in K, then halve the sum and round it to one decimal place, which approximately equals 10.6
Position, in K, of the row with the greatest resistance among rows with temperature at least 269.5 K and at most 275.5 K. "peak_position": 270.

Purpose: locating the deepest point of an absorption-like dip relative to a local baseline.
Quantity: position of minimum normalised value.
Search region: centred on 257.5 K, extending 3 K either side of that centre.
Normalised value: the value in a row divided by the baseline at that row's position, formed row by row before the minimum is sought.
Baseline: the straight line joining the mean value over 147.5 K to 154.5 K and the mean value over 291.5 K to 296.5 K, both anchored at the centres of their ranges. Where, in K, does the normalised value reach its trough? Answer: 255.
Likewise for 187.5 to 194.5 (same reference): 192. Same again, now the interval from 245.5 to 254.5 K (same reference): 248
